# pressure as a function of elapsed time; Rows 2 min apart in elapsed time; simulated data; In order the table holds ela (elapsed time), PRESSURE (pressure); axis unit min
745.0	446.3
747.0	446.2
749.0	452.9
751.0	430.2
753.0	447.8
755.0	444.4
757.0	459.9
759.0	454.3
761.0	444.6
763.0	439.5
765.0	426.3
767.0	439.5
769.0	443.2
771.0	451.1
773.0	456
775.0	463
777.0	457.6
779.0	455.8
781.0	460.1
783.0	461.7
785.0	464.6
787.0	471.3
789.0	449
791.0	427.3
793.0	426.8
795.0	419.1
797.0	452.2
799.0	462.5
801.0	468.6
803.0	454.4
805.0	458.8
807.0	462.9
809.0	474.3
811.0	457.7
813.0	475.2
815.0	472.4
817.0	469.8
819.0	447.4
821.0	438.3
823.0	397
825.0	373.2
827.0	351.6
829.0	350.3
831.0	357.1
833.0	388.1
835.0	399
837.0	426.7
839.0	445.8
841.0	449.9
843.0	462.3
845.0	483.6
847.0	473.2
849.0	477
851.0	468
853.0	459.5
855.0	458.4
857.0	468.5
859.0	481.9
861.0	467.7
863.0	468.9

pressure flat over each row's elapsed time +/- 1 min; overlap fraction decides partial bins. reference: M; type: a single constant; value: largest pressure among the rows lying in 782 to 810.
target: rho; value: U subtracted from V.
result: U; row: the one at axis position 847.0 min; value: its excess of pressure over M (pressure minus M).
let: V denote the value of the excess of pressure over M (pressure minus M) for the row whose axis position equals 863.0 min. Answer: -4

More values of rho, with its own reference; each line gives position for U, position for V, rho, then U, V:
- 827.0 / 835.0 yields 47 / -123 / -75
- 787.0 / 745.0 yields -25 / -3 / -28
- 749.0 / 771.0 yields -2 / -21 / -23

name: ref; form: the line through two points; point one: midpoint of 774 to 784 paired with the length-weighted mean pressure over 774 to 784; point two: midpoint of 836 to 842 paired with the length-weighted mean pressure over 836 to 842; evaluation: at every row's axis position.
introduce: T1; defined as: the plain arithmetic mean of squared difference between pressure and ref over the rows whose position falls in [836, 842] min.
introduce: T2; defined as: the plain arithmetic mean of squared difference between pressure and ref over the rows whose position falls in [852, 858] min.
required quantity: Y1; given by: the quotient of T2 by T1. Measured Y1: 6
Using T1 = 112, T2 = 719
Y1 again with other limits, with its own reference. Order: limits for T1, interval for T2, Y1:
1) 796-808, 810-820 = 4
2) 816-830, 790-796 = 0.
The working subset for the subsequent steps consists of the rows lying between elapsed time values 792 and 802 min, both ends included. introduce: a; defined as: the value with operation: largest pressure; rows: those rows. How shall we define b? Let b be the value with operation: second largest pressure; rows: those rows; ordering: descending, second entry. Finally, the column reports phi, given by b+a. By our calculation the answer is 931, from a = 468.6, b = 462.5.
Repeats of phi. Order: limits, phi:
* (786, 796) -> 920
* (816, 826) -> 917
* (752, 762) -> 914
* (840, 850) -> 961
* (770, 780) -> 921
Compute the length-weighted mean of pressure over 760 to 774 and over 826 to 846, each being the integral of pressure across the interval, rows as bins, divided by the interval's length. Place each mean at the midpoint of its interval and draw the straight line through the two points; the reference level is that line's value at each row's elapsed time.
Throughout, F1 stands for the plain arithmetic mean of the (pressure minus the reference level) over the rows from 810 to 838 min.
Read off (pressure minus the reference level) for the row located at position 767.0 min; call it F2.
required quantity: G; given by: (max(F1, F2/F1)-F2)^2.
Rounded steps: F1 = -2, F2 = -3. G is 23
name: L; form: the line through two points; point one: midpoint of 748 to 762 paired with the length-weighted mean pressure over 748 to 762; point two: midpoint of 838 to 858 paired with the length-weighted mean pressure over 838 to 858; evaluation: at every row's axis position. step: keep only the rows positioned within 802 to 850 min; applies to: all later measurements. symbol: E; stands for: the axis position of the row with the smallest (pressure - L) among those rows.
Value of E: 829.0 min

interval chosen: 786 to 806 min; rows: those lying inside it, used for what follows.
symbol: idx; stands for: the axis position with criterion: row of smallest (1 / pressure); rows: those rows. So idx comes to 787.0 min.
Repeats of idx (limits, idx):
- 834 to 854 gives 845.0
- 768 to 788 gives 787.0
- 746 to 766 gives 757.0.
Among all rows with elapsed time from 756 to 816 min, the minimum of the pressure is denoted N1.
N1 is 419.1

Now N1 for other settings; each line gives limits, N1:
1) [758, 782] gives 426.3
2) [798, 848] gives 350.3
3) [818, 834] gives 350.3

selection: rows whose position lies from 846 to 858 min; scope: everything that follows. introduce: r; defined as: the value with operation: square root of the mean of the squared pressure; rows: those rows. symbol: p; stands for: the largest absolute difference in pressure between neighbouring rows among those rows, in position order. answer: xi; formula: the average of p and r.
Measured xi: 239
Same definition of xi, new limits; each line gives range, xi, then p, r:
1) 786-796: 231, 22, 439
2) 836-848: 239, 21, 457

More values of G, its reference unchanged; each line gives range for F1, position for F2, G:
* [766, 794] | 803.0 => 168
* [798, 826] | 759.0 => 430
